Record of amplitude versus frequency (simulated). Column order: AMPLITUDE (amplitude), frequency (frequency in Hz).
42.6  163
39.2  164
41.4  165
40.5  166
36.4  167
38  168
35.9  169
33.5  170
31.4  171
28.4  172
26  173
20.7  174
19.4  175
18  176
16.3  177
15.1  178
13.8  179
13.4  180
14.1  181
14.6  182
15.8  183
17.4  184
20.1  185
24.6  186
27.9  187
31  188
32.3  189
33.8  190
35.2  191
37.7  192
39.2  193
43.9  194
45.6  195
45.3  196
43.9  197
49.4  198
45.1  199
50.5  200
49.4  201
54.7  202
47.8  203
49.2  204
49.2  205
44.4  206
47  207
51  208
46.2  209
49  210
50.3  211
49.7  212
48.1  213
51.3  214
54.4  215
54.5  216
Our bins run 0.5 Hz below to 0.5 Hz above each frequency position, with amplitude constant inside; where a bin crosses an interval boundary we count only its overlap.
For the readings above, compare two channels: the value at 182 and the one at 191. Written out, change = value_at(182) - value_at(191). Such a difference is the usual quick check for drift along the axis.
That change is -21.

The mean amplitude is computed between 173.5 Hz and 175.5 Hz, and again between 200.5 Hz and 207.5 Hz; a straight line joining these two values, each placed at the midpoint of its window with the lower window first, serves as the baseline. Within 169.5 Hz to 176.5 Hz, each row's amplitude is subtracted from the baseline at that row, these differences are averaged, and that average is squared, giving 46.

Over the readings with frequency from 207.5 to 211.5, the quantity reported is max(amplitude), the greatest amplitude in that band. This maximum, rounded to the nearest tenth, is 51.0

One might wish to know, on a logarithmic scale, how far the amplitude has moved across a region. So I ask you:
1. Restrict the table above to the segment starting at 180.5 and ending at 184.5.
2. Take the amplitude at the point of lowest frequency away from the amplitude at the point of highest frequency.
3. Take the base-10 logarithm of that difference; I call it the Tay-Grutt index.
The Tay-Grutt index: 0.52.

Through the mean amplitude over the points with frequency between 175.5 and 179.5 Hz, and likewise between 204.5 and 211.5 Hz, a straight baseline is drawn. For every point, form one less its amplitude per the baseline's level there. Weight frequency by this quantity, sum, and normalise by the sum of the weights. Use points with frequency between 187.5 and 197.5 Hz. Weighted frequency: 193.1 Hz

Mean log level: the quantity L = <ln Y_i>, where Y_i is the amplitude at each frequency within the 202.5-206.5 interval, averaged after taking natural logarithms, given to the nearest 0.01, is 3.86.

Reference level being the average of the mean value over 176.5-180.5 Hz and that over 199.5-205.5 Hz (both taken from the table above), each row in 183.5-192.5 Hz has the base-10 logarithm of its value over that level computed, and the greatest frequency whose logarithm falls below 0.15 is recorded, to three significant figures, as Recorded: 192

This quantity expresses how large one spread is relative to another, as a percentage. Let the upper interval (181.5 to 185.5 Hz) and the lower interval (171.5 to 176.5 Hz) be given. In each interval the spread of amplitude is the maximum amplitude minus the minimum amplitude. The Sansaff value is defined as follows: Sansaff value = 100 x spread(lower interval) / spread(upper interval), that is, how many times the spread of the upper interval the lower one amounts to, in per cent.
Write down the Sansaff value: 189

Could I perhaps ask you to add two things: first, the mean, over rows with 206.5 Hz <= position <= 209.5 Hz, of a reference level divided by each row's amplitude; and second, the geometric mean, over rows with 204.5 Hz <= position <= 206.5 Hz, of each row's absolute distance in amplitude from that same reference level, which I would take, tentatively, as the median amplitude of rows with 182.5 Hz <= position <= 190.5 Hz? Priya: 21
